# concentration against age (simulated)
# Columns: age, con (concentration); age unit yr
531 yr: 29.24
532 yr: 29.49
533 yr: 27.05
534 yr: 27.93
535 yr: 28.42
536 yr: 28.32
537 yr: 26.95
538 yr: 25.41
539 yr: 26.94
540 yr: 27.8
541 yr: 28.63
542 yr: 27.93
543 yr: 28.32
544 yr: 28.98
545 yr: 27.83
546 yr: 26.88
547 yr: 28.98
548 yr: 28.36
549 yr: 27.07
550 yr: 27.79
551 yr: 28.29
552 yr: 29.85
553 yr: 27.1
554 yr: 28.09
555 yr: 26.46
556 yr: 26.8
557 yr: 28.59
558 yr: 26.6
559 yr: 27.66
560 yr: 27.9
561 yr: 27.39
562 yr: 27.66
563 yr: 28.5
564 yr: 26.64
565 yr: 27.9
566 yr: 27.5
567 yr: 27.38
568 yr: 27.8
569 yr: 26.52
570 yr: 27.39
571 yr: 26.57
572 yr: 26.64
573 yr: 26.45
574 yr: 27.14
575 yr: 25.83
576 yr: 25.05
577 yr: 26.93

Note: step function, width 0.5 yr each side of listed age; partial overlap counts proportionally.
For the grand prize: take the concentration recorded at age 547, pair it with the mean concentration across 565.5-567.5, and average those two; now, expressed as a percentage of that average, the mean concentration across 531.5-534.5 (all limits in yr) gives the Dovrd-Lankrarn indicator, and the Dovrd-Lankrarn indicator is 100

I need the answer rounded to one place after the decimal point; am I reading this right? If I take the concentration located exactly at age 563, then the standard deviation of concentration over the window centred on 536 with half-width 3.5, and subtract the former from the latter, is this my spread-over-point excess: -27.5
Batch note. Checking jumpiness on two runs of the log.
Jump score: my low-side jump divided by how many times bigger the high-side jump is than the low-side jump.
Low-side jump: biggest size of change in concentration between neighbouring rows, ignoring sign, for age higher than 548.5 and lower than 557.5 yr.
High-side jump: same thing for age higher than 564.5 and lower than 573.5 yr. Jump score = 5.9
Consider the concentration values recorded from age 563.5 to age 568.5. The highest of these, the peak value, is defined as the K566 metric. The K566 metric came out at 27.9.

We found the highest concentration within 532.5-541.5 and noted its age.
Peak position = 541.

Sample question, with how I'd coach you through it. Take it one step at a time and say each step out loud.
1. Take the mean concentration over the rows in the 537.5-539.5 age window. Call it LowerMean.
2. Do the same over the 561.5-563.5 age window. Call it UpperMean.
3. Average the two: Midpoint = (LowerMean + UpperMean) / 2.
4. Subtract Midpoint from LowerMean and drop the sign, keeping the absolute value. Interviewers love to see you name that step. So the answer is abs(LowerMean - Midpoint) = 1.0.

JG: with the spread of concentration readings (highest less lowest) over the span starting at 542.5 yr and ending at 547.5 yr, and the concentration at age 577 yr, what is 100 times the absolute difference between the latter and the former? 2483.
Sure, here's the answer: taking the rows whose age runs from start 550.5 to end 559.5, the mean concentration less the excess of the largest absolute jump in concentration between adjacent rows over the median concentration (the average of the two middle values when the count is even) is 52.6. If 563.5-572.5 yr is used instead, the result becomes 53.2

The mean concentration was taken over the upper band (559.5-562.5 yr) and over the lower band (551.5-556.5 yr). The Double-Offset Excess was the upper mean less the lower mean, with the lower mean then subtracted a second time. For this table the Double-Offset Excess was -27.7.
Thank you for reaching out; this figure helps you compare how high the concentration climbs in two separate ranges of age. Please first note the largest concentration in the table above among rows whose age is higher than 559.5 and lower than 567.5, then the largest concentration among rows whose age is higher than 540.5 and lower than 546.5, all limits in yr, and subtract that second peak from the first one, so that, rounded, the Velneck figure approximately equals -0.5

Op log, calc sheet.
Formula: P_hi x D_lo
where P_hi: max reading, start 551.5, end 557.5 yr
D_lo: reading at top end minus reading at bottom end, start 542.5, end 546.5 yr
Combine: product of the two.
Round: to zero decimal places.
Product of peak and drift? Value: -43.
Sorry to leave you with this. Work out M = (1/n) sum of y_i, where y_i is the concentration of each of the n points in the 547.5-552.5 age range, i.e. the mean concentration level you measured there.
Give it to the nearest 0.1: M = 28.3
